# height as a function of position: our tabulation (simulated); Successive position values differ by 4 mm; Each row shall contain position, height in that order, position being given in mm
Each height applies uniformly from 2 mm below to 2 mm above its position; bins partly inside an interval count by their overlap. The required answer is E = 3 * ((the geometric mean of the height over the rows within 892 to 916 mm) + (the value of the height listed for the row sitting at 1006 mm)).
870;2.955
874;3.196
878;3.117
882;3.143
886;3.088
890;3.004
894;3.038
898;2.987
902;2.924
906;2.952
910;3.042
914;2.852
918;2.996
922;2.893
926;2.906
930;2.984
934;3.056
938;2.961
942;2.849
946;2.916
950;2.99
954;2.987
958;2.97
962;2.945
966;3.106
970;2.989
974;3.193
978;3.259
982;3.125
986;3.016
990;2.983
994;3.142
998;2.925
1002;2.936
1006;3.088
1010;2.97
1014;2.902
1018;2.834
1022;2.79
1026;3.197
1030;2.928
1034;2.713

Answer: 18.2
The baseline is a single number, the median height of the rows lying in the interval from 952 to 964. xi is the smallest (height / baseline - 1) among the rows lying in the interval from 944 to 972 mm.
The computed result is -0.018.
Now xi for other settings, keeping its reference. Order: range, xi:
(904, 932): -0.040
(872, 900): 0.006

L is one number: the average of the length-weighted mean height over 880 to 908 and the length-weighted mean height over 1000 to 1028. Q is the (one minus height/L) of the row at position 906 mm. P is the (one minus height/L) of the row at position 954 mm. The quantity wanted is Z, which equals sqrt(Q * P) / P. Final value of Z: 3.9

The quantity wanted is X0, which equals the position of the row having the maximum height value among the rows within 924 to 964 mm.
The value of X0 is 934 mm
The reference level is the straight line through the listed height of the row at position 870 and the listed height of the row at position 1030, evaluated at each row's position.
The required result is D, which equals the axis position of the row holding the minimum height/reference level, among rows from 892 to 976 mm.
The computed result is 914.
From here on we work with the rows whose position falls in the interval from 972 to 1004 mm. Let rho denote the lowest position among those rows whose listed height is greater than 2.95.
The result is 974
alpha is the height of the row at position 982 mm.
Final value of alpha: 3.125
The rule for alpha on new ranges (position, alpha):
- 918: 2.996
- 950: 2.99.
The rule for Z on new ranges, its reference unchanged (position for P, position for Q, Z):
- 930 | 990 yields 1.1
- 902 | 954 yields 0.2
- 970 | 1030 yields 11.1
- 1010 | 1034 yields 3.8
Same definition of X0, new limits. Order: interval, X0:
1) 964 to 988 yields 978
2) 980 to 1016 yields 994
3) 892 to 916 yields 910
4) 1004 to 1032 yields 1026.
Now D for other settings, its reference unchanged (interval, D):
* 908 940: 914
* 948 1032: 1022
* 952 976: 962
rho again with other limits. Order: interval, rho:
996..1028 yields 1006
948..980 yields 950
